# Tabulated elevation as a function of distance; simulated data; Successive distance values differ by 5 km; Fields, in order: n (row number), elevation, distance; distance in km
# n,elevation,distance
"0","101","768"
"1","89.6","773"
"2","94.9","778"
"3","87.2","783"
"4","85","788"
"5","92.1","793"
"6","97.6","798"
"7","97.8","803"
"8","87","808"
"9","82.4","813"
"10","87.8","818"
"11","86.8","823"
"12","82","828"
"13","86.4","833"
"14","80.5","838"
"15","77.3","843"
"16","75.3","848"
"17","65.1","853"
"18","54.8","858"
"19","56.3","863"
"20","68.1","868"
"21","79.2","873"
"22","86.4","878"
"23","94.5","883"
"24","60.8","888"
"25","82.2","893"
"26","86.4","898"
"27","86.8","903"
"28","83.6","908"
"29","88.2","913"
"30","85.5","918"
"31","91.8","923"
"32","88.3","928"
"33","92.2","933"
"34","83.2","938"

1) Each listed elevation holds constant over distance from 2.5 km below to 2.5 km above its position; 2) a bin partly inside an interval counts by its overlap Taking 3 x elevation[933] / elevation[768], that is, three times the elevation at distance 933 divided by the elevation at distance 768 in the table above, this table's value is 2.74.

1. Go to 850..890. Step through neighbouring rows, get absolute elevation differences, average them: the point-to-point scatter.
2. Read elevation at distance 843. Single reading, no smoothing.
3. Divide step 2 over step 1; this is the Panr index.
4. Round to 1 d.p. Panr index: 6.5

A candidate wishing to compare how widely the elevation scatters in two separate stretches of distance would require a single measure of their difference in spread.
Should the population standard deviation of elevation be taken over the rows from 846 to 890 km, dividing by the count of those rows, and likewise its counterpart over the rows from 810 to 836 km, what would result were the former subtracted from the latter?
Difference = -11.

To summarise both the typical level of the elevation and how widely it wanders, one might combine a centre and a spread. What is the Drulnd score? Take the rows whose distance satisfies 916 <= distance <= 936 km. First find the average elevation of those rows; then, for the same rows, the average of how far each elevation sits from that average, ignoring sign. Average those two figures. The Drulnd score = 46.0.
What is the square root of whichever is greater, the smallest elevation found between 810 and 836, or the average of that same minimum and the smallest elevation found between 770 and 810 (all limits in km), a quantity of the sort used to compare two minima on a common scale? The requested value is 9.14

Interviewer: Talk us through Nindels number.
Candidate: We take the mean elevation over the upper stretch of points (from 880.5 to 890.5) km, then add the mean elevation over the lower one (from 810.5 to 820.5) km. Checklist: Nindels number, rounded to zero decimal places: 163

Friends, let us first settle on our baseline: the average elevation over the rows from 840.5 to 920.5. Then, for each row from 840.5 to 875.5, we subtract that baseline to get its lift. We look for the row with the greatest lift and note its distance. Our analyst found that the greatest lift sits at 873 km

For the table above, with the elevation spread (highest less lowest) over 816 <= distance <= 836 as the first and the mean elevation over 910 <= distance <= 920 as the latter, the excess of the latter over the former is 81.0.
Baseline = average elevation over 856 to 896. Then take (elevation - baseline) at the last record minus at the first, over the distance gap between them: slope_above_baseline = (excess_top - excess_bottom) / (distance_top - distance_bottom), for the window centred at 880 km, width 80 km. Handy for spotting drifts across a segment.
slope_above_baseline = 0.11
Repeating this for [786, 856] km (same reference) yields -0.31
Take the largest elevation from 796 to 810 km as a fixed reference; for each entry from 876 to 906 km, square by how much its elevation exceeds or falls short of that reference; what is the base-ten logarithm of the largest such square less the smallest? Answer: 3.13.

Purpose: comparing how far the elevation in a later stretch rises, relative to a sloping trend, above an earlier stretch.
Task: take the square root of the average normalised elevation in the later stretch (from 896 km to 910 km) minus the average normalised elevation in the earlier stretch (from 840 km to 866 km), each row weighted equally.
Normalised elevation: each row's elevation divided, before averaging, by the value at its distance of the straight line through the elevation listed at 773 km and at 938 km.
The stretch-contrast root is 0.50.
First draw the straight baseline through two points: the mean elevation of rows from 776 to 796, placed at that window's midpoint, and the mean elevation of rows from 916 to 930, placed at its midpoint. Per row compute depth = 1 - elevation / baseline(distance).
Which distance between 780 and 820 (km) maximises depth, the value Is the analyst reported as 813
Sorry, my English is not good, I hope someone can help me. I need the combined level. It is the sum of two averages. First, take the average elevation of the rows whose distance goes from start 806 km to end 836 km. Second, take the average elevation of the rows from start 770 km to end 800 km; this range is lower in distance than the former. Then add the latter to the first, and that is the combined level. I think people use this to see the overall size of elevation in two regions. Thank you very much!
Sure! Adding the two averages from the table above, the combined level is 176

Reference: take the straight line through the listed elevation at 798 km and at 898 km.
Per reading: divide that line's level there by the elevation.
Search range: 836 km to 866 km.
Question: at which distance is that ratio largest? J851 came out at 858 km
